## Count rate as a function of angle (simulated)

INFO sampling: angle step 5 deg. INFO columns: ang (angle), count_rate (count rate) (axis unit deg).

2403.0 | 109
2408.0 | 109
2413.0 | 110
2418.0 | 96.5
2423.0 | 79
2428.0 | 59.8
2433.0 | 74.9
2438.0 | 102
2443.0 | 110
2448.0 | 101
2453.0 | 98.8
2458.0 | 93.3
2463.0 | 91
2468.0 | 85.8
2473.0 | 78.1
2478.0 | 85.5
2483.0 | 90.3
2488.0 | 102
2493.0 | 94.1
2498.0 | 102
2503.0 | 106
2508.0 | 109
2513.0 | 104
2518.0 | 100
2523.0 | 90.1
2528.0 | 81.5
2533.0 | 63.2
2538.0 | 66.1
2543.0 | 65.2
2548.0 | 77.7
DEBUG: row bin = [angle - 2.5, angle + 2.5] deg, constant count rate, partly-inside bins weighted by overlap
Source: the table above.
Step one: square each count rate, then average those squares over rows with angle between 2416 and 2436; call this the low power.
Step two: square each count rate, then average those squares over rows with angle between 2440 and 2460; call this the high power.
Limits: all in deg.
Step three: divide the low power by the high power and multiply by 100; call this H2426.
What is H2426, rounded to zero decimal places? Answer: 61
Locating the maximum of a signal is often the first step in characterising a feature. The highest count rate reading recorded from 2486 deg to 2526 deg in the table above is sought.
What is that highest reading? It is 109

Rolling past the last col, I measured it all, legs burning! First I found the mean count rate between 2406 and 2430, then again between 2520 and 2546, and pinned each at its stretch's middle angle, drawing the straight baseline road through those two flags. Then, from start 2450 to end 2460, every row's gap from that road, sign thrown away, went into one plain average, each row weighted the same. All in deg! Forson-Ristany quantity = 11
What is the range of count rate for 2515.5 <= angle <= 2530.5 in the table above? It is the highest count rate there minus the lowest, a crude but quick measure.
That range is 18.5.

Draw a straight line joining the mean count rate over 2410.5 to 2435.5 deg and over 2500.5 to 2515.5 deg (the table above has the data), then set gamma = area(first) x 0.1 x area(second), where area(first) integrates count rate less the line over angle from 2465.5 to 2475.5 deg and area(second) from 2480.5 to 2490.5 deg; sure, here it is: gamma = 623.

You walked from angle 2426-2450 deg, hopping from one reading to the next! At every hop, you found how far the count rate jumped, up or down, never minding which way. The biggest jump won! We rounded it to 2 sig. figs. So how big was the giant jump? 27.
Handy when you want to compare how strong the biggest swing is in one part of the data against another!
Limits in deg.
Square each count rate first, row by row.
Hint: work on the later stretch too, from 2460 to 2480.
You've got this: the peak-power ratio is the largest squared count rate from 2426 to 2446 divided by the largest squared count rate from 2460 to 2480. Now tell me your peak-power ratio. 1.5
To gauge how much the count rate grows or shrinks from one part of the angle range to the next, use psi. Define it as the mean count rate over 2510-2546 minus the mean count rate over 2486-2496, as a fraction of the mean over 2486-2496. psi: -0.17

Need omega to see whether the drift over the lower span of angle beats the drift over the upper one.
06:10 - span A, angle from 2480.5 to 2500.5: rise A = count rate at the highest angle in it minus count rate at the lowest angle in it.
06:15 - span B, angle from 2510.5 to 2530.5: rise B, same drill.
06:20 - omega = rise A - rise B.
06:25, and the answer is 34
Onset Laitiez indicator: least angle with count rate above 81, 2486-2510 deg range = 2488.0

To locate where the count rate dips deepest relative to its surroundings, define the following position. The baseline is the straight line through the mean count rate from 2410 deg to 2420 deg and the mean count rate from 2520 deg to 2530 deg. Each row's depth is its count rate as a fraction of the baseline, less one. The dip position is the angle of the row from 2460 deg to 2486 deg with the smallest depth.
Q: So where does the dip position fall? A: 2473.0 deg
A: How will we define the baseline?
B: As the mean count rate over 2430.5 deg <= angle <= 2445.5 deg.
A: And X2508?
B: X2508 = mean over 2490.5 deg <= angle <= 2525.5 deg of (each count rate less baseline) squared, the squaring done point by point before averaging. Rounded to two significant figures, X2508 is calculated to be 64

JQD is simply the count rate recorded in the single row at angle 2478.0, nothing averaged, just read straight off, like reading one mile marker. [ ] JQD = 85.5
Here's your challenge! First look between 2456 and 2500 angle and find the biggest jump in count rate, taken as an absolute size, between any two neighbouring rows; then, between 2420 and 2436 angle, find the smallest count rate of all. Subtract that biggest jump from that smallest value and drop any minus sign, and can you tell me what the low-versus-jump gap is 48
